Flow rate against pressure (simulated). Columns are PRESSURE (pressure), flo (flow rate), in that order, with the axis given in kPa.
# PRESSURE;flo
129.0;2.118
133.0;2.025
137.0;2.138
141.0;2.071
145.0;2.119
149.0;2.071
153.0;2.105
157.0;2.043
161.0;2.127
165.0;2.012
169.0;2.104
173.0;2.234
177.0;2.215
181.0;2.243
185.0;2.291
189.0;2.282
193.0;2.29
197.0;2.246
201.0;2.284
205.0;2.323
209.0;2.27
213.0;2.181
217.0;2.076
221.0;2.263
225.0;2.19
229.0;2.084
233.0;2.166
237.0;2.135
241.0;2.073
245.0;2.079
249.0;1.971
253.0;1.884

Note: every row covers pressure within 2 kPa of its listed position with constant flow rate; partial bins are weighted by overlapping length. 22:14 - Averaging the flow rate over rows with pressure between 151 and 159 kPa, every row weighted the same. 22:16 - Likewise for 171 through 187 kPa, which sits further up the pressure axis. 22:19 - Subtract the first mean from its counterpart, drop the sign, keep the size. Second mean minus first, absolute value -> 0.17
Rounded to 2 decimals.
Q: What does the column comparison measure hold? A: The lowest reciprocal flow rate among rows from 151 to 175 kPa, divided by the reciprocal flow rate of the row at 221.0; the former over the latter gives 1.01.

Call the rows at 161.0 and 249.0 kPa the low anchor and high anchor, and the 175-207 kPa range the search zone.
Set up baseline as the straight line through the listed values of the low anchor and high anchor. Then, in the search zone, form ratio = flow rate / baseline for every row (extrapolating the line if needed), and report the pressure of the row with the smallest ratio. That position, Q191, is 177.0 kPa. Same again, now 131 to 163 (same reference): 133.0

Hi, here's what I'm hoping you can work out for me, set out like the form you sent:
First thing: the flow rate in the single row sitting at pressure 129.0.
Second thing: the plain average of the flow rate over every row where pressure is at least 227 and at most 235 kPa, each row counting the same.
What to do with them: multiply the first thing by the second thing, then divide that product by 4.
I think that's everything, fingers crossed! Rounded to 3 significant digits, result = 1.13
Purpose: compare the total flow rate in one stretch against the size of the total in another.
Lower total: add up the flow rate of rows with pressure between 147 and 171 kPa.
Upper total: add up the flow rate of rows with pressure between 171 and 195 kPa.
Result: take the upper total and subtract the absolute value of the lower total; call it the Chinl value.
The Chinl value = 1.1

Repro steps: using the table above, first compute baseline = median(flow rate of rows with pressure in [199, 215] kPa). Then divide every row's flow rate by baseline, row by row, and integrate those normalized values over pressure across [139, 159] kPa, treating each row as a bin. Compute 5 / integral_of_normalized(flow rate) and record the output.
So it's 0.27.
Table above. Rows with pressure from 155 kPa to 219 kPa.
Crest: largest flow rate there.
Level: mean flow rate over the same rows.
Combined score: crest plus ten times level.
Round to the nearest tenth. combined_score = 24.3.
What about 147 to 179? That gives 23.4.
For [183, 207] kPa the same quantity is 25.2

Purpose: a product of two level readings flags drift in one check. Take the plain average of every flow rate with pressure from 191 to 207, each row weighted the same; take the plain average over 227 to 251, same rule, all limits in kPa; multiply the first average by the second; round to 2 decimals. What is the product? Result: 4.77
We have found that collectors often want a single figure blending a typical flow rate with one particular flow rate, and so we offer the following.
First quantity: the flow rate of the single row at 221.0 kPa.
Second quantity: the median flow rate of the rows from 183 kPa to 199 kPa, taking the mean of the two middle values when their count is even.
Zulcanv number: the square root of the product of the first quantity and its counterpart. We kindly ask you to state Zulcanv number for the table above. 2.27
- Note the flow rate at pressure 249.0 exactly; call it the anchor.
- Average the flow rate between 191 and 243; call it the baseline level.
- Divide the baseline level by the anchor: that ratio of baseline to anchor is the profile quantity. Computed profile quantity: 1.12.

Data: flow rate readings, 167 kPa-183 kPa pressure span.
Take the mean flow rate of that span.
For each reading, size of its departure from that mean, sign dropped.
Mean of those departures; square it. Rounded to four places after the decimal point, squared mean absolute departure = 0.0023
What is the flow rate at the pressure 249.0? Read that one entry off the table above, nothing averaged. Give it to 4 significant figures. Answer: 1.971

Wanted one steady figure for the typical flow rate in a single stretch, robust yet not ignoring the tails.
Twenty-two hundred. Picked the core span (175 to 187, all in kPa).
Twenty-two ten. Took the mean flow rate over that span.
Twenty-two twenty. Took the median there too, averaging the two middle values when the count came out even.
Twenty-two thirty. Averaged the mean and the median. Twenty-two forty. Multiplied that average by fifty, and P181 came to 112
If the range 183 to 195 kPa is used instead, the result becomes 114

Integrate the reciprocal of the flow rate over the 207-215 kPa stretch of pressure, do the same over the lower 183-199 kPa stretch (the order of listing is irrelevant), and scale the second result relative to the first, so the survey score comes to 1.95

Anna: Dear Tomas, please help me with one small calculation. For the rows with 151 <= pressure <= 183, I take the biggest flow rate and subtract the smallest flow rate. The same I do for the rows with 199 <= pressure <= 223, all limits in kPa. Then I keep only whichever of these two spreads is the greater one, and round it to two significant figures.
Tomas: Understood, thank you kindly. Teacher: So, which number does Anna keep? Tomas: 0.25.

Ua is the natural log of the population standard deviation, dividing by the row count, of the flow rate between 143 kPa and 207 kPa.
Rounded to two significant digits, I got -2.3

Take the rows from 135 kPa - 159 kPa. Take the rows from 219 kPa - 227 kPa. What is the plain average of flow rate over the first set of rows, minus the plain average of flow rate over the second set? -0.14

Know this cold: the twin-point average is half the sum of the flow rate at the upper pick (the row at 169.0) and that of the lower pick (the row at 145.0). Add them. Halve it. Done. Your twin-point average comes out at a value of 2.11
